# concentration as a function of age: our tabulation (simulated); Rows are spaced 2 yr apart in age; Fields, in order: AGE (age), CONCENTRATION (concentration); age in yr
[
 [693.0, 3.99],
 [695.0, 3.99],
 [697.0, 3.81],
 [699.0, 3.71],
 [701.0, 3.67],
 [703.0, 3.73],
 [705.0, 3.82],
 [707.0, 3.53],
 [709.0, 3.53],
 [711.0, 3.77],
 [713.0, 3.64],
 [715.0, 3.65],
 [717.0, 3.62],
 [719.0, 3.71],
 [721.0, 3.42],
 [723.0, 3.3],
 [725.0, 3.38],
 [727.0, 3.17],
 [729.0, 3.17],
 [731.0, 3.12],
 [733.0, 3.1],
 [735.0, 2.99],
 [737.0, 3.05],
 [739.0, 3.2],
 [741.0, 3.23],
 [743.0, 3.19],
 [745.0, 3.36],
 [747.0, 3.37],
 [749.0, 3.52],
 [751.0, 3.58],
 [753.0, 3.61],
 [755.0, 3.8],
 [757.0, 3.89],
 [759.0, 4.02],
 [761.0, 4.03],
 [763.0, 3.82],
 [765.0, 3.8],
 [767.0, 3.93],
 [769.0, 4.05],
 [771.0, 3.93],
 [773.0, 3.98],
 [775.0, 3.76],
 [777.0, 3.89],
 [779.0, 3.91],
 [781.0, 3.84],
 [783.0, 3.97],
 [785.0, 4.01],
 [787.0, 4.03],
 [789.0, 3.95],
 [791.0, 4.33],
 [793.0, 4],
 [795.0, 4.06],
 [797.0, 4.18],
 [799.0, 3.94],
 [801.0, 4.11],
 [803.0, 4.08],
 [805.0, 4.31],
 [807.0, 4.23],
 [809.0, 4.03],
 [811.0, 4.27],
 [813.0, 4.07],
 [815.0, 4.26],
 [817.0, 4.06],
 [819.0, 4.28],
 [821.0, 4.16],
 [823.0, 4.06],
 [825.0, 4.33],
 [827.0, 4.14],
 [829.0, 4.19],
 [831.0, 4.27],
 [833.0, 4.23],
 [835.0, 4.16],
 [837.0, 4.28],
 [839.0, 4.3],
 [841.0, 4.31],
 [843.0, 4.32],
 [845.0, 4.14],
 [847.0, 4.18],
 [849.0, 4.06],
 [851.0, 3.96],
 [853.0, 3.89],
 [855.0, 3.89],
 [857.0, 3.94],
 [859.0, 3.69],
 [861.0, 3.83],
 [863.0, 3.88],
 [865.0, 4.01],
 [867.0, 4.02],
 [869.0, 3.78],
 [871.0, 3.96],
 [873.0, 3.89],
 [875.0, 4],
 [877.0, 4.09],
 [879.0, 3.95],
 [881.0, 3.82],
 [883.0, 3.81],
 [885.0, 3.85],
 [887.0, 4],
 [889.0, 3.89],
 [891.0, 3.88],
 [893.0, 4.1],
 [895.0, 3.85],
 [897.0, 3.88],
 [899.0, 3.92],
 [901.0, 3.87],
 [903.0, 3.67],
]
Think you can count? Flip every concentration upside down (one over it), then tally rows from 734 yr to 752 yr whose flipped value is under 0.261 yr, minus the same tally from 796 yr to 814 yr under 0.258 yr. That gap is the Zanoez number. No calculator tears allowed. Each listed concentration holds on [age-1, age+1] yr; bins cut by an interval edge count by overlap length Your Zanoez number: -9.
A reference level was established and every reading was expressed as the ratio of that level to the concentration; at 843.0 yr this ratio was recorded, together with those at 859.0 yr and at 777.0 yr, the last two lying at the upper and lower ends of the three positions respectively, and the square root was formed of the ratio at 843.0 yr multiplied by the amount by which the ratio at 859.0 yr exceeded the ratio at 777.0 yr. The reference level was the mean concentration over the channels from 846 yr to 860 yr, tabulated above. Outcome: 0.224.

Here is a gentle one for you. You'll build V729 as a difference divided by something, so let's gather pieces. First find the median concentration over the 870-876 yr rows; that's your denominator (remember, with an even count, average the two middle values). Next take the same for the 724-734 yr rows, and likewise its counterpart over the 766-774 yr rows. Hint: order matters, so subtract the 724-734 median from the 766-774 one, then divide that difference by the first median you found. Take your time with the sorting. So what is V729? 0.20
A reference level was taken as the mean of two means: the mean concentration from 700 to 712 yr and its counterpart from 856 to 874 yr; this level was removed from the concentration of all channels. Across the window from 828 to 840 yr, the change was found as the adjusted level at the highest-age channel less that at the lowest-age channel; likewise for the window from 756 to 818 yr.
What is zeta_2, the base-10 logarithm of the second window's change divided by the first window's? 0.2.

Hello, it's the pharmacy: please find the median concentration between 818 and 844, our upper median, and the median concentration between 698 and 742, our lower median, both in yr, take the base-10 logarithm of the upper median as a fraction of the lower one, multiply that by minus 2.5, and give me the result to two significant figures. -0.22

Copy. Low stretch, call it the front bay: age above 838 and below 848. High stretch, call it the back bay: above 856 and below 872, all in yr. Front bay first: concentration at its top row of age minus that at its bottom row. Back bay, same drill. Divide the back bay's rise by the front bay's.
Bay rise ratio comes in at -0.17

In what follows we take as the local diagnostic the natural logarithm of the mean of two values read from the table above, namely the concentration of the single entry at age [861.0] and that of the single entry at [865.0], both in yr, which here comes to 1.37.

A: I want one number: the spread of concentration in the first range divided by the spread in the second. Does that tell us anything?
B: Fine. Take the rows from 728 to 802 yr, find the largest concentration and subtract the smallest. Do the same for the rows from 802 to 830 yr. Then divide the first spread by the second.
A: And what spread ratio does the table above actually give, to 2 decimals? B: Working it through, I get 4.47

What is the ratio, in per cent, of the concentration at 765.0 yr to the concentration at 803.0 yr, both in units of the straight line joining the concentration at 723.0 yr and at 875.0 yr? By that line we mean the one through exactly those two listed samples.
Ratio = 98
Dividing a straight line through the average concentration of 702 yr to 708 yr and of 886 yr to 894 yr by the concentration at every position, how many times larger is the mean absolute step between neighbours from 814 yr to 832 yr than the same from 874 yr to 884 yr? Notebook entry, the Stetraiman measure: 1.4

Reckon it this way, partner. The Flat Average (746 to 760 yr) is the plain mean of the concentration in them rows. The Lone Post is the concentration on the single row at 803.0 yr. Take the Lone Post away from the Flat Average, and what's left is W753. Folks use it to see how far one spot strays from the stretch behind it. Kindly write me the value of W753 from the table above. -0.40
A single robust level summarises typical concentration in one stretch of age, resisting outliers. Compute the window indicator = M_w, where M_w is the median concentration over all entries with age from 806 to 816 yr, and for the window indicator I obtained 4.23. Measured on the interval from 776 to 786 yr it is 3.91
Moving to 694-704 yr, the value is 3.73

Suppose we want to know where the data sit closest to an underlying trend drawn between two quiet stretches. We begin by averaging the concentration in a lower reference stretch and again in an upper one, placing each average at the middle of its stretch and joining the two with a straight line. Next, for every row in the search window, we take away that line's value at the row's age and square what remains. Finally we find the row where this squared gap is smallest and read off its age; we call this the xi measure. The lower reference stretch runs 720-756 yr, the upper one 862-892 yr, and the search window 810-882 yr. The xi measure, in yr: 873.0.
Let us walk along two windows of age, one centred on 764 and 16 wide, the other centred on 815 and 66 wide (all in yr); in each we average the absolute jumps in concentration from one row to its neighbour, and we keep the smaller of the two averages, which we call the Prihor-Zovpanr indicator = 0.106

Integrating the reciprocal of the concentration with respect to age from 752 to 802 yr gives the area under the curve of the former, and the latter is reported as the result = 12.7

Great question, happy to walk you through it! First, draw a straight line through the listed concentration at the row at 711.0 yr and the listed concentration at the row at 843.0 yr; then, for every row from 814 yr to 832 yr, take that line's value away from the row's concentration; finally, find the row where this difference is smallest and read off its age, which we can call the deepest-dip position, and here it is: 823.0 yr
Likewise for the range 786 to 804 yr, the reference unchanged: 799.0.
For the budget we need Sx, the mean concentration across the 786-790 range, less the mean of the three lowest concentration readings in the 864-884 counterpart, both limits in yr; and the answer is 0.19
